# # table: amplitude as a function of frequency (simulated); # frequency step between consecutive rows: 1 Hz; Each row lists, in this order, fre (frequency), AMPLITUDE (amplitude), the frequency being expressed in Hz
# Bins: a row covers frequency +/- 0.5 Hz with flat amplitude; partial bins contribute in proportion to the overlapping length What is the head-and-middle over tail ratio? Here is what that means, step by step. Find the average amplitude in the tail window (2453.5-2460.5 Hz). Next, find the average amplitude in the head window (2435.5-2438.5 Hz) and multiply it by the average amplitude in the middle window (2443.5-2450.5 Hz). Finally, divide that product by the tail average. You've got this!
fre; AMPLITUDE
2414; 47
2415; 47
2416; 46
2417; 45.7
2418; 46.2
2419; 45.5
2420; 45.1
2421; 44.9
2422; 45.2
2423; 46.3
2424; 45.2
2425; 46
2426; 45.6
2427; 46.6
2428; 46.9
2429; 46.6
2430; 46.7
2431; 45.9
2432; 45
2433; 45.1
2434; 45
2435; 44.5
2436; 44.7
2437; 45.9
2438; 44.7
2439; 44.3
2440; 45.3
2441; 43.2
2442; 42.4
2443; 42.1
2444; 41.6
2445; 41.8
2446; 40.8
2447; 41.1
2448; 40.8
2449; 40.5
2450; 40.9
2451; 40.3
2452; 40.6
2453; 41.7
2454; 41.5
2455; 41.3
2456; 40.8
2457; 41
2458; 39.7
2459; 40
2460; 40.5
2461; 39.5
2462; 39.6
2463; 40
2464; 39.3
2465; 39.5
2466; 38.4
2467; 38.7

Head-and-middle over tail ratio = 45.5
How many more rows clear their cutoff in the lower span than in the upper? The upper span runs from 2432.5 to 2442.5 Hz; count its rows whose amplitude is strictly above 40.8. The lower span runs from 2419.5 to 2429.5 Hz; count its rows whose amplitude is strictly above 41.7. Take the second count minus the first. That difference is 0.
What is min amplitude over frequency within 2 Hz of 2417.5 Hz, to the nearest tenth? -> 45.5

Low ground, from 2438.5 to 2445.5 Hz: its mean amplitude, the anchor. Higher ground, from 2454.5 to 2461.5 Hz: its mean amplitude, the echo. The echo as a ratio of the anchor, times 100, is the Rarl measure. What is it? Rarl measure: 94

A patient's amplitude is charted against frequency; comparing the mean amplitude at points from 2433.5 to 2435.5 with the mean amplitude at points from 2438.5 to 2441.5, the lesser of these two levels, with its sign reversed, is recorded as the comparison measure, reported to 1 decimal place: -44.3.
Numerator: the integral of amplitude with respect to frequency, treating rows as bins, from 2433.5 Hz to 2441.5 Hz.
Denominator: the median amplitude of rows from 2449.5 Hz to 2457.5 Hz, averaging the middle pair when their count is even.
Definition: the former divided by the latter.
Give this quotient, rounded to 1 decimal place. 8.7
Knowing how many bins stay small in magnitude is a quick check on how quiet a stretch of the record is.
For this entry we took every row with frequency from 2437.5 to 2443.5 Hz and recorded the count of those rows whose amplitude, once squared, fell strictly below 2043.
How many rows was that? 5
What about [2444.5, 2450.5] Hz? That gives 6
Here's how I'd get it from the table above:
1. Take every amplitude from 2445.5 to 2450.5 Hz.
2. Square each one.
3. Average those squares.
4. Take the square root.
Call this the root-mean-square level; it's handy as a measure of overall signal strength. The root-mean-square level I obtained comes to 40.8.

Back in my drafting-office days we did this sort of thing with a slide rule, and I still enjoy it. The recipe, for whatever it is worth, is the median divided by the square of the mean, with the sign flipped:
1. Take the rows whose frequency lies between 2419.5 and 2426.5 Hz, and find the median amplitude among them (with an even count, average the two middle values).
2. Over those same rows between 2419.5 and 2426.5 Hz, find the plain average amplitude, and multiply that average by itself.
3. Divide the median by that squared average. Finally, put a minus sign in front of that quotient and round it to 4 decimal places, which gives -0.0219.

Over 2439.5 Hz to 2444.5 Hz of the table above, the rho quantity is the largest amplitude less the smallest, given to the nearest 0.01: 3.70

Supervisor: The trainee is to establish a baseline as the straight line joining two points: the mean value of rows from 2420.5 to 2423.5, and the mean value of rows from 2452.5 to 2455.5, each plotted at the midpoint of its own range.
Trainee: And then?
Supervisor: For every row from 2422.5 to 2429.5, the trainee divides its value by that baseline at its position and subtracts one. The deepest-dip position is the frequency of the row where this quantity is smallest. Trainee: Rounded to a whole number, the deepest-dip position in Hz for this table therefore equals 2424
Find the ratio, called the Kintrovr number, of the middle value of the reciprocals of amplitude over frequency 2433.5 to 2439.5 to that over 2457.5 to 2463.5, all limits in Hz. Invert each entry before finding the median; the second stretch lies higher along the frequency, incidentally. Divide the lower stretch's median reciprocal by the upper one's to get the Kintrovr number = 0.89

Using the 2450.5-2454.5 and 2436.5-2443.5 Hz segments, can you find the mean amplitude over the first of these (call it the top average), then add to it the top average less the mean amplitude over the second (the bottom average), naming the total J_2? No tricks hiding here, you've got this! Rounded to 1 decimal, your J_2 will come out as 38.1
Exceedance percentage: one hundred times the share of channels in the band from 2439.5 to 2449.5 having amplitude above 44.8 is 10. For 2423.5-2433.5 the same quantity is 100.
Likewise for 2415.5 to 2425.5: 100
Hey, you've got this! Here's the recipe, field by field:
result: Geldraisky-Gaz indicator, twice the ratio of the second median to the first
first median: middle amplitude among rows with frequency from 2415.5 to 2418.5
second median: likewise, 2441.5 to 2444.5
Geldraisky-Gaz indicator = 1.83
